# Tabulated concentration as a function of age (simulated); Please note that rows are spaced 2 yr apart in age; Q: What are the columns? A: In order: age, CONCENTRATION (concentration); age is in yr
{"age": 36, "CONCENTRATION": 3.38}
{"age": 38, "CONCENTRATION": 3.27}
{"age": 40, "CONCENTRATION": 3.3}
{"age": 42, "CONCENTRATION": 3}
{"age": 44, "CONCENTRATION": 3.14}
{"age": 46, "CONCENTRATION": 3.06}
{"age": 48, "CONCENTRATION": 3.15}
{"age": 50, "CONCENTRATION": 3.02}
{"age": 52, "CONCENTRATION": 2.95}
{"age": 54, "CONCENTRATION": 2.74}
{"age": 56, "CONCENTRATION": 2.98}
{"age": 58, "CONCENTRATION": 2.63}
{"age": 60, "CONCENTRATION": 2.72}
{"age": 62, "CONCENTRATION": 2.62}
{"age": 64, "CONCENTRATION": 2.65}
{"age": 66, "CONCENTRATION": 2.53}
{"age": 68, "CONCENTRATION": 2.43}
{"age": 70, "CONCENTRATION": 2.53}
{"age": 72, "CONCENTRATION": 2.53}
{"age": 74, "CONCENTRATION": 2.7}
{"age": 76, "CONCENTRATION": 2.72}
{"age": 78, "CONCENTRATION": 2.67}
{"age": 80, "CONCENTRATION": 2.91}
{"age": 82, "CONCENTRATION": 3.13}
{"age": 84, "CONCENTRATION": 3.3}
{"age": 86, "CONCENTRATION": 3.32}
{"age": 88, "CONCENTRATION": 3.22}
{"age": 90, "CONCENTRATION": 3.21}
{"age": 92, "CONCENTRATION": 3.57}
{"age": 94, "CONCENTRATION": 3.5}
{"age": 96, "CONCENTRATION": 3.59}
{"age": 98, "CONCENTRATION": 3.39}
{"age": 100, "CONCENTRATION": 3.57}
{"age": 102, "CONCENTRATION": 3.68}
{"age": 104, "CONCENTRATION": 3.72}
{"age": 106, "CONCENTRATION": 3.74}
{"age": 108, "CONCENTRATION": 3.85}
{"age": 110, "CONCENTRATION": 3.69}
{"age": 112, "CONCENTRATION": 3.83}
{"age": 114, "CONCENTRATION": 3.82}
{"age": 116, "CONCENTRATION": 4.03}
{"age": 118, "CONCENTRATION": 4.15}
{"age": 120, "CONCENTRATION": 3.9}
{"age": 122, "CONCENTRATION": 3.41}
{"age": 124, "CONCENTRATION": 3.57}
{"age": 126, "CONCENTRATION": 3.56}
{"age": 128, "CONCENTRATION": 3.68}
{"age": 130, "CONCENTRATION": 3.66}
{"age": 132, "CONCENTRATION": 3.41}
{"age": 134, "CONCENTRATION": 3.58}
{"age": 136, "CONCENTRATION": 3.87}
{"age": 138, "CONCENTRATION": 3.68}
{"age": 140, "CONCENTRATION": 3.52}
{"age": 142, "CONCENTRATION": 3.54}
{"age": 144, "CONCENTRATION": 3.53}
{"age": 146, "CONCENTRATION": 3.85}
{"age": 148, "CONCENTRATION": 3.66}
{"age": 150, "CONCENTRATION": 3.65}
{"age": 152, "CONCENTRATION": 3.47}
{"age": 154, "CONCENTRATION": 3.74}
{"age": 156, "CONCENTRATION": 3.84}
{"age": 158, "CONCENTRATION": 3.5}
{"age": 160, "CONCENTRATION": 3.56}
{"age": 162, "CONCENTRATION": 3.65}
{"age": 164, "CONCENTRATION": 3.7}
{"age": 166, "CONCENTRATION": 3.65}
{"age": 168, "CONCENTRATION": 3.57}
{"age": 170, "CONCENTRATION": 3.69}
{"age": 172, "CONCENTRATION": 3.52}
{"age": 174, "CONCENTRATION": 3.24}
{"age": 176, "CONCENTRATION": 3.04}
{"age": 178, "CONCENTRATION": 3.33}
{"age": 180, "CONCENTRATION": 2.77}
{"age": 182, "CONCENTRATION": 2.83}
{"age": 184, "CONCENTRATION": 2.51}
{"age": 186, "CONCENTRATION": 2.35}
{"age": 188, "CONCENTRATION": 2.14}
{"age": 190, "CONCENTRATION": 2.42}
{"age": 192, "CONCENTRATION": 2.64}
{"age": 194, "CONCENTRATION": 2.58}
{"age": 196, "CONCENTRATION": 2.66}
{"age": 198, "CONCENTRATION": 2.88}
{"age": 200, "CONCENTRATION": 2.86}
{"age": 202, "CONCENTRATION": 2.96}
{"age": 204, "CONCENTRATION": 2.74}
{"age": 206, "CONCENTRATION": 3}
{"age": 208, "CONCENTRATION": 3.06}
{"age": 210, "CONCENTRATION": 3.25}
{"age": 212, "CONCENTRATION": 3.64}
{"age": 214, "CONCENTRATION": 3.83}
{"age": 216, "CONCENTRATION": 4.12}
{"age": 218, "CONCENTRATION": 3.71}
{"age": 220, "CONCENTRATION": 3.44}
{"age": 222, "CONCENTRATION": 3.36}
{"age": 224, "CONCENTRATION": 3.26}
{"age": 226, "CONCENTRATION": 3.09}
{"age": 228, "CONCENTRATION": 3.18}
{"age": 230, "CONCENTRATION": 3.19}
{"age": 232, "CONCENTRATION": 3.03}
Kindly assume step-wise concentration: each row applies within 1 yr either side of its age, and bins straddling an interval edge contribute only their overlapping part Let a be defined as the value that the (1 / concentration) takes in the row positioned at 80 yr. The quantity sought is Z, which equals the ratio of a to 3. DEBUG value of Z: 0.115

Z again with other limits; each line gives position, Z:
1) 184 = 0.133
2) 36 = 0.099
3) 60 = 0.123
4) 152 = 0.096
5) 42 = 0.111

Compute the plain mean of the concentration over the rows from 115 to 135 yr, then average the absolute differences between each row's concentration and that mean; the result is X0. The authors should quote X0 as 0.20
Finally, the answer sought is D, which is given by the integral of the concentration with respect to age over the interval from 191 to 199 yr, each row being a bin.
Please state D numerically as 22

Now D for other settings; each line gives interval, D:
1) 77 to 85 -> 24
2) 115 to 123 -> 31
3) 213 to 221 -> 30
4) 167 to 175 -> 28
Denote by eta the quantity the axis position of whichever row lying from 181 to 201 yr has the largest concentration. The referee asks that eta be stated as 198 yr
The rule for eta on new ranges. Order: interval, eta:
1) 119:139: 120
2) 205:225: 216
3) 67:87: 86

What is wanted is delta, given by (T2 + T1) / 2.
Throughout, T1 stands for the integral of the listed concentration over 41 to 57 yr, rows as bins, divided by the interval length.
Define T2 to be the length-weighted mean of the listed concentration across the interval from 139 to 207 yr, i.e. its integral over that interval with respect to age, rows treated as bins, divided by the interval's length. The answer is 3.10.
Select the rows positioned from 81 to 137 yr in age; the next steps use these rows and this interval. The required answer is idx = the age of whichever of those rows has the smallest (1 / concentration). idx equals 118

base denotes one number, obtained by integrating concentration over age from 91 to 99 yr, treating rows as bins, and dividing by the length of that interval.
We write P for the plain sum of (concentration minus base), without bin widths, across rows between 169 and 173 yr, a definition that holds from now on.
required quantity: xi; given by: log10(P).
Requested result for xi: -0.7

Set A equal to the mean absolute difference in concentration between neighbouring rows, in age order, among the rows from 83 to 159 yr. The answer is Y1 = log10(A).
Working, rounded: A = 0.15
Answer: -0.83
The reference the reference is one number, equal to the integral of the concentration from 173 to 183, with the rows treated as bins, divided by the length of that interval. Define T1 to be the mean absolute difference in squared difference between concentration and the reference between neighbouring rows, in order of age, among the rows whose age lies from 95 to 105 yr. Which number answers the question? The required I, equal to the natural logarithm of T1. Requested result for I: -2.0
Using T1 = 0.13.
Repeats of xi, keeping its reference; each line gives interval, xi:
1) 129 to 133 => -1.3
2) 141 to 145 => -1.3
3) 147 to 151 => -0.5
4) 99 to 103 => -0.6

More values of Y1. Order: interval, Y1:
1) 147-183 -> -0.77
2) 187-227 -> -0.72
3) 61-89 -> -0.99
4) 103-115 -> -1.06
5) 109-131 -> -0.82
